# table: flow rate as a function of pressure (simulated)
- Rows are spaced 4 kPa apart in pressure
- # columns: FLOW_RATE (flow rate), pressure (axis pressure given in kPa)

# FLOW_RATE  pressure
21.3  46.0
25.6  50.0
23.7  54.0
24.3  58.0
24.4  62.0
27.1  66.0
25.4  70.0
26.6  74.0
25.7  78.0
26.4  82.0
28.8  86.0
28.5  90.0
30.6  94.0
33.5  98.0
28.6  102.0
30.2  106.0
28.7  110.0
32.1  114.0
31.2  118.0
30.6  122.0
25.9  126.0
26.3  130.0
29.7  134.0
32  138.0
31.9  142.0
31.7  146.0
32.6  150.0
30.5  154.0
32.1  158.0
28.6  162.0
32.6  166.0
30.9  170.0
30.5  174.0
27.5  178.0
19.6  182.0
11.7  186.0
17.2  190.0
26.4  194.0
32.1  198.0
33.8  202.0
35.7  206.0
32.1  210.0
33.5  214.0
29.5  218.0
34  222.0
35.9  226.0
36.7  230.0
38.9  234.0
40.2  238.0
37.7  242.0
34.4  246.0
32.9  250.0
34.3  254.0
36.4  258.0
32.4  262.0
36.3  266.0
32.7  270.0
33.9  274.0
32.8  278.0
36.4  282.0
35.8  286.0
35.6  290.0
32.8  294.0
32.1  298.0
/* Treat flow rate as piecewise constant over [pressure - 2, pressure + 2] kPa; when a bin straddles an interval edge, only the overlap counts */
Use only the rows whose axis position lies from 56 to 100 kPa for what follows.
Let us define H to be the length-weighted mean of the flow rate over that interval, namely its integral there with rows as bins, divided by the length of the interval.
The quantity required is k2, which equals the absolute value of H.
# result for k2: 27.4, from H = 27.4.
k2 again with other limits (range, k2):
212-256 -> 35.3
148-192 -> 26.7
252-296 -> 34.5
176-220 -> 27.2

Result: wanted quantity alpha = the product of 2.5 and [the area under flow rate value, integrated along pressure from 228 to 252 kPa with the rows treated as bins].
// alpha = 2208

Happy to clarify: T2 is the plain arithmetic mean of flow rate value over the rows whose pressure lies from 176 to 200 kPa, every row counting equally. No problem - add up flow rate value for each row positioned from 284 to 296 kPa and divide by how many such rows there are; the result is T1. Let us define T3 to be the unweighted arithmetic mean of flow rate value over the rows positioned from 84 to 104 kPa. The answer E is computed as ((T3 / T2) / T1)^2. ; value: 0.0015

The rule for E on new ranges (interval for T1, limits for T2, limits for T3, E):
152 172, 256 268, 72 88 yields 0.0006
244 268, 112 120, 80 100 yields 0.0007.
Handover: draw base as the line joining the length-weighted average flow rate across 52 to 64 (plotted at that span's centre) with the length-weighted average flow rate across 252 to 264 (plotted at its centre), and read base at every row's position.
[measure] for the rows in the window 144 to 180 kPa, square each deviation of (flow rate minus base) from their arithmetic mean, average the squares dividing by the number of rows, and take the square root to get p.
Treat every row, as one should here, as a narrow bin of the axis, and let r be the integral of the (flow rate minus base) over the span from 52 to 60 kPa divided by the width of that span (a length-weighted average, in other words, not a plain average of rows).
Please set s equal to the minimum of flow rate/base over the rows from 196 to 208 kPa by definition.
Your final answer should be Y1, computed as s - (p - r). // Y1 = -1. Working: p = 2.0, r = 0.0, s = 1.03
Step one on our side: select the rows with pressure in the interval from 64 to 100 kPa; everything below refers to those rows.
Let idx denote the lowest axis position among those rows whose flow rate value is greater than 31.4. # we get 98.0 kPa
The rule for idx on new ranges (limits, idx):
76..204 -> 98.0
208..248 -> 210.0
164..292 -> 166.0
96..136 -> 98.0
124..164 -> 138.0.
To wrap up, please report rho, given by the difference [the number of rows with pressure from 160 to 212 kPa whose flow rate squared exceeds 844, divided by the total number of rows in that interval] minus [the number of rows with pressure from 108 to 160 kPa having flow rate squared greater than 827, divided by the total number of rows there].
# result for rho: -0.2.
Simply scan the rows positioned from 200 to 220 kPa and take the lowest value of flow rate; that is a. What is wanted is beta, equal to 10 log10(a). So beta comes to 14.7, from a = 29.5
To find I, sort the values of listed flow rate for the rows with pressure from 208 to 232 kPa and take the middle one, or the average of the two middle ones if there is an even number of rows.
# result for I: 34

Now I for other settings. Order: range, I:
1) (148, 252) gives 32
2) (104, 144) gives 30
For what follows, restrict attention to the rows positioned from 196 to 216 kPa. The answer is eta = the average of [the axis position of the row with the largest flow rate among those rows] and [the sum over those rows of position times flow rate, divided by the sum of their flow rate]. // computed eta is 206.0 kPa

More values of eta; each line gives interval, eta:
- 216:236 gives 230.2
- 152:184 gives 166.6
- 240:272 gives 248.9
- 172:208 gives 198.7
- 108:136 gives 117.9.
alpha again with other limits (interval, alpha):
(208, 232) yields 2017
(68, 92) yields 1614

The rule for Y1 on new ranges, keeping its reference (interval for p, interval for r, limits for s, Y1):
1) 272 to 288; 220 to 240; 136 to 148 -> 4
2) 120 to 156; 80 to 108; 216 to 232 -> 2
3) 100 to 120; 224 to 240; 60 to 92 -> 5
